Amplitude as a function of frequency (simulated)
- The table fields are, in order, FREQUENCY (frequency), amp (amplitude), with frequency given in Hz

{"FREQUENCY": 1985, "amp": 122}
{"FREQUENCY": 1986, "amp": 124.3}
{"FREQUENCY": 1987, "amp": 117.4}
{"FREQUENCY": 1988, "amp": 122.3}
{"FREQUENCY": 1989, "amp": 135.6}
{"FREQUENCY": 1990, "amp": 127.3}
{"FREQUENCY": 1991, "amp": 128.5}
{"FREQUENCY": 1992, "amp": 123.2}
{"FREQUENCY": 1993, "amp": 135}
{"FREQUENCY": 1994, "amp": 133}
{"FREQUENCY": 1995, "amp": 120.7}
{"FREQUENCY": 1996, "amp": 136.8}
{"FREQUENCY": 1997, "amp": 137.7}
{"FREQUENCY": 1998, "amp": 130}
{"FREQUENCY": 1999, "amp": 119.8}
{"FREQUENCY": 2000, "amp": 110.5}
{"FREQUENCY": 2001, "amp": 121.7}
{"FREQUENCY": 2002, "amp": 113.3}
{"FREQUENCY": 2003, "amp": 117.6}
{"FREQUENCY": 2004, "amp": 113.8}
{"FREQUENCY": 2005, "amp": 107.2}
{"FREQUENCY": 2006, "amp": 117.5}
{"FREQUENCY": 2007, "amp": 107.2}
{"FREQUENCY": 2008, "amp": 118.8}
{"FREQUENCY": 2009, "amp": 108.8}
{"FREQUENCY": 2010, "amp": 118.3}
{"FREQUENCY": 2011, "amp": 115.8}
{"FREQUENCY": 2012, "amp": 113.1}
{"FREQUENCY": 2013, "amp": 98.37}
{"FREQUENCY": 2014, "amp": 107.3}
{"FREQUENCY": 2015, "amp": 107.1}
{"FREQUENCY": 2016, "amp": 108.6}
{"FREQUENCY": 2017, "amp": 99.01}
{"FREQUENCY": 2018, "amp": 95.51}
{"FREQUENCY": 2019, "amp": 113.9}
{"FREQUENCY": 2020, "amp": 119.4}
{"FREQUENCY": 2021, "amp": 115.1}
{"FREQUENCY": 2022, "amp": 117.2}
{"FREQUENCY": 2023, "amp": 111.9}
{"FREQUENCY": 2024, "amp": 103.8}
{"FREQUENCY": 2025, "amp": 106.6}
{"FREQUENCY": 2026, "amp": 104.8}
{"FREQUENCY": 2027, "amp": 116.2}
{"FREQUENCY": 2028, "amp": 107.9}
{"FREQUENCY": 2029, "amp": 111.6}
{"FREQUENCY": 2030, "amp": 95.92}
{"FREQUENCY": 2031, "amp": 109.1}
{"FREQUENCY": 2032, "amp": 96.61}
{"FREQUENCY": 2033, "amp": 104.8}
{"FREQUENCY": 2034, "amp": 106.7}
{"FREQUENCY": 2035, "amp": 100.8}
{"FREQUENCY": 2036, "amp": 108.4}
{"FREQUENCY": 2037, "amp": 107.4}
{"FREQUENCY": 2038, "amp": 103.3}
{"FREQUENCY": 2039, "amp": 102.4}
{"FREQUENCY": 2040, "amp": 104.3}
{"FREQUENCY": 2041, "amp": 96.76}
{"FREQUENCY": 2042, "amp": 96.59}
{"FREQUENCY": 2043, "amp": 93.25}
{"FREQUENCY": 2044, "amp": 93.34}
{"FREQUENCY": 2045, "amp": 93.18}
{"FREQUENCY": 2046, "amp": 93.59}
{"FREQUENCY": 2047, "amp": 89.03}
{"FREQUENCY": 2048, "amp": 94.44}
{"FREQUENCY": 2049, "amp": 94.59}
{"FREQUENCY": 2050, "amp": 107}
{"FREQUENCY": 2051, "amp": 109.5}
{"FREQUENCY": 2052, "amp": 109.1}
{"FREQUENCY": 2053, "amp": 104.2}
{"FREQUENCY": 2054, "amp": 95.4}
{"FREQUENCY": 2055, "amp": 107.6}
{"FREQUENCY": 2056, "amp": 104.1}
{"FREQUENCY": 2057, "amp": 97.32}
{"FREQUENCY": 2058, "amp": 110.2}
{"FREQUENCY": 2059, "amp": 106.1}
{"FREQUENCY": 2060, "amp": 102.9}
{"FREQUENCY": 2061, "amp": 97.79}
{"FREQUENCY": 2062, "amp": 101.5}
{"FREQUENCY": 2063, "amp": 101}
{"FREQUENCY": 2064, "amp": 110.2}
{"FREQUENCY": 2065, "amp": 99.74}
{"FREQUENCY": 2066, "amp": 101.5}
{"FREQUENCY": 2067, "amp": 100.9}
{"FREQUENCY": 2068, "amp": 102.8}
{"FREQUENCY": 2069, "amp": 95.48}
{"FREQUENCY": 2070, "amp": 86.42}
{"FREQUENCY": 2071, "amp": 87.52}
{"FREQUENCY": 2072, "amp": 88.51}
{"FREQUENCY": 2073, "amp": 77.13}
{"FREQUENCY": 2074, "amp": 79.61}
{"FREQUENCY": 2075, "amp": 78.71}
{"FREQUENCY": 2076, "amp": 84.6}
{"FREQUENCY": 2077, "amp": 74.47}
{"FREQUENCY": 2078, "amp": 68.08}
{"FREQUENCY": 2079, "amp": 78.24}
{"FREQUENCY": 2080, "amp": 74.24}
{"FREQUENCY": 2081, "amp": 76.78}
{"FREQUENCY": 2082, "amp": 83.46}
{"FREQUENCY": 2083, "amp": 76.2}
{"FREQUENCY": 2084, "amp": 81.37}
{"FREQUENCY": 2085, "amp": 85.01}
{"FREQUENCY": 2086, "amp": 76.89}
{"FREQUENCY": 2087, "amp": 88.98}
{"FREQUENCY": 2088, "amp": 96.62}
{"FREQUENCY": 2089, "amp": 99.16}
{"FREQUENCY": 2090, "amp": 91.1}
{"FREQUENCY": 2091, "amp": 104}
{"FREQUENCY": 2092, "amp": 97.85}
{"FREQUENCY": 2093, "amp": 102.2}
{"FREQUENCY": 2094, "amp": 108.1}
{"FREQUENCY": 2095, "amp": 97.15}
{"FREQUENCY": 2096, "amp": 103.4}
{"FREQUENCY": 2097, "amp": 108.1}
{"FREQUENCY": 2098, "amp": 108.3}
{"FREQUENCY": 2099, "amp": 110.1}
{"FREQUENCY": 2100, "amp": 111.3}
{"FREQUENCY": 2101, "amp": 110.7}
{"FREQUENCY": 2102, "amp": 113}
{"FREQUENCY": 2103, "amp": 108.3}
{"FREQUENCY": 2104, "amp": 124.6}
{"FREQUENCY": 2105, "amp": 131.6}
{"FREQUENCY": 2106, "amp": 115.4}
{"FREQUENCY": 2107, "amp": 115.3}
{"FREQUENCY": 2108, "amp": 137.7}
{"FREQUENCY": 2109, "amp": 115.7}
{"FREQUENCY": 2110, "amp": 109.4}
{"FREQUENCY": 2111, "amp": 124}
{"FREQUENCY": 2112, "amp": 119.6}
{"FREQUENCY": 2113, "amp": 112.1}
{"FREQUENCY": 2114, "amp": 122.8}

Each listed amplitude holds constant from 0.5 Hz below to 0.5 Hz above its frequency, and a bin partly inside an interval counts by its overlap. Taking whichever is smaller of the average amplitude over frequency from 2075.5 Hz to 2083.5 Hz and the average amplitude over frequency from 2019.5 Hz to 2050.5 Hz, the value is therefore 77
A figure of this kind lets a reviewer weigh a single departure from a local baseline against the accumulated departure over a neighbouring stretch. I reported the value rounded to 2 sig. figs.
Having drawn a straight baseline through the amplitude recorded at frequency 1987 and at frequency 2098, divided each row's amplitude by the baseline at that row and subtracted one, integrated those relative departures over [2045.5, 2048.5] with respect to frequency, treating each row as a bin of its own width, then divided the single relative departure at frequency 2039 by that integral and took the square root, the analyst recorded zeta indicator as 0.42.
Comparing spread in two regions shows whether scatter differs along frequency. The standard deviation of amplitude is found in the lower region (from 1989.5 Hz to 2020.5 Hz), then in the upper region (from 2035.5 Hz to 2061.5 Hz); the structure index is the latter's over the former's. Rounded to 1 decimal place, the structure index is 0.6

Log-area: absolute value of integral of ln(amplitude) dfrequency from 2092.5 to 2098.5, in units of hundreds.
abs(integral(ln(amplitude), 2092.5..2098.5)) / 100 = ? 0.279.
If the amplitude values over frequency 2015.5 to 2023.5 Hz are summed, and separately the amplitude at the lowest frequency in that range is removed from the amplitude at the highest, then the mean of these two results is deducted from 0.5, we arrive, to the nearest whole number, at -441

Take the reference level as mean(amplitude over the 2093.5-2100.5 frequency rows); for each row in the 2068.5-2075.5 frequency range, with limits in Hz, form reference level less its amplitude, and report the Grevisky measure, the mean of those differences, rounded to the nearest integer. 22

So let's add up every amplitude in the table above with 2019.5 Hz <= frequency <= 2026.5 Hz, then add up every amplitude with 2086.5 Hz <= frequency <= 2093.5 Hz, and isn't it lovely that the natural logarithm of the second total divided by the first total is -0.14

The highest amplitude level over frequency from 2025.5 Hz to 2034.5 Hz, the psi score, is 116.2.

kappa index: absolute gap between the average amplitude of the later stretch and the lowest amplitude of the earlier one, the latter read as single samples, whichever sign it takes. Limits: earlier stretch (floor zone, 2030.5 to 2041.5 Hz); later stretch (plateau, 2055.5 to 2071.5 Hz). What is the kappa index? 4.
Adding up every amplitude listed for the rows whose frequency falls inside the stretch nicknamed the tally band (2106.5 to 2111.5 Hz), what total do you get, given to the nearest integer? 602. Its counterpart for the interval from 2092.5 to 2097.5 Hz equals 519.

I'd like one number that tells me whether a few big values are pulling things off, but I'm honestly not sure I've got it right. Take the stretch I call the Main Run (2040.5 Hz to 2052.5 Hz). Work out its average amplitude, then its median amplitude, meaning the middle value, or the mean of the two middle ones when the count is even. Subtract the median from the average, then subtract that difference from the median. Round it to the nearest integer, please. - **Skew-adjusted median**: 91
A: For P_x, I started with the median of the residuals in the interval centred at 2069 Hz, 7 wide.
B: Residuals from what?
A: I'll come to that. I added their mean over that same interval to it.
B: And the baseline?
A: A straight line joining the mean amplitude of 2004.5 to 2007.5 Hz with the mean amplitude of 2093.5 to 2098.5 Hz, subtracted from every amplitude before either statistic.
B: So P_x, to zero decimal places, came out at -23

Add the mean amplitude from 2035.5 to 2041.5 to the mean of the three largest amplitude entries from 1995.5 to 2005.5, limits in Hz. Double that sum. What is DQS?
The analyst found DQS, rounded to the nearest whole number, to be 477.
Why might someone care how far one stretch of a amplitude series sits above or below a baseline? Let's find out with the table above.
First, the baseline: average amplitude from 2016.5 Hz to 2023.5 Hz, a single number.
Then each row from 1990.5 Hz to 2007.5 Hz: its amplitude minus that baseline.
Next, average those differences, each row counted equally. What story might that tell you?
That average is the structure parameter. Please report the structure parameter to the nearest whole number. 12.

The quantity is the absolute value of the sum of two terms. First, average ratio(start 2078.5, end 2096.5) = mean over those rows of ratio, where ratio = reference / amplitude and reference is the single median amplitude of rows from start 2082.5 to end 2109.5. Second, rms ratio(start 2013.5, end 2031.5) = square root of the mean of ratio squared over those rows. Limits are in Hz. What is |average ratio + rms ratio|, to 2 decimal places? 2.22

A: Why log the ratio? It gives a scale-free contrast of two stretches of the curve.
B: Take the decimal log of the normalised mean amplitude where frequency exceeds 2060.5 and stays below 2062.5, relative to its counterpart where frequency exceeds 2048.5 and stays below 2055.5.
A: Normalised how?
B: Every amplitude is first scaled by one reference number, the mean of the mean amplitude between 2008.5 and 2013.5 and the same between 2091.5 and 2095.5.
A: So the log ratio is -0.018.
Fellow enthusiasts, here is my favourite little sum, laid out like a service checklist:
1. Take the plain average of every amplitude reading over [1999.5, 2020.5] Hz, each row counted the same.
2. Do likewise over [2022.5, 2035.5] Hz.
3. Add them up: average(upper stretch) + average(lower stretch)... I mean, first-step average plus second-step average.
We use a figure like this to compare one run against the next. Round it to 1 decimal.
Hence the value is 217.0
